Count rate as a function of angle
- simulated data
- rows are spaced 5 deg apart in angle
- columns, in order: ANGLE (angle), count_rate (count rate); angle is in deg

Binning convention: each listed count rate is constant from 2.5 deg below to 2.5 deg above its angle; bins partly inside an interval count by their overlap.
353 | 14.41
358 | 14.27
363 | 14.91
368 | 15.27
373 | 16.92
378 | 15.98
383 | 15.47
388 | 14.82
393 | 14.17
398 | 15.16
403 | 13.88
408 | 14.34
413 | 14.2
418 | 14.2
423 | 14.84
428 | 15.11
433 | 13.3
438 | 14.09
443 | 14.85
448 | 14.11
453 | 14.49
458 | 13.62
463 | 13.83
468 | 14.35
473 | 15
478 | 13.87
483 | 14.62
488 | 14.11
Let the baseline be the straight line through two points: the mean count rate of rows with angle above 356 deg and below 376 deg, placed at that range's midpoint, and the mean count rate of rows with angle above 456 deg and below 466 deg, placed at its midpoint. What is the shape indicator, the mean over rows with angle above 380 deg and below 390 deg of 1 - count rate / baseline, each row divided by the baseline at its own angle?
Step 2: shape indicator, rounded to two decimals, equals -0.01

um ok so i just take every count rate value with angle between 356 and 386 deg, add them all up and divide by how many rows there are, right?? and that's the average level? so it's 15.5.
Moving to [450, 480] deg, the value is 14.2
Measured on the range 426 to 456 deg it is 14.3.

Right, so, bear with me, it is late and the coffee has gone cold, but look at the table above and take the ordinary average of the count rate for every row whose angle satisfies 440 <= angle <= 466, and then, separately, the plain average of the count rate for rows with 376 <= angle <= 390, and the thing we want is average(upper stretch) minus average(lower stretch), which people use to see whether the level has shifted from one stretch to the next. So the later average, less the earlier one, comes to -1.24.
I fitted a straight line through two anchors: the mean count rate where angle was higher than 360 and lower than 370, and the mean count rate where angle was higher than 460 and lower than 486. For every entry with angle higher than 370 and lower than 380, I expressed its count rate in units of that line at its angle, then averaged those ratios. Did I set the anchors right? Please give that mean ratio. 1.10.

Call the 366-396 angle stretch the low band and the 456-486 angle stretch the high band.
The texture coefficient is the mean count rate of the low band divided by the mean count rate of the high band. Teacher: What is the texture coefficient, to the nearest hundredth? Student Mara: 1.09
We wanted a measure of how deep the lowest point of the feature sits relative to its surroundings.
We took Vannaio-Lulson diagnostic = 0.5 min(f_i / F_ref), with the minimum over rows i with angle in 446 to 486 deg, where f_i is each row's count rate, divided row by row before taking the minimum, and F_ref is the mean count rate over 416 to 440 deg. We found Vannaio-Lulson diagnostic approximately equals 0.476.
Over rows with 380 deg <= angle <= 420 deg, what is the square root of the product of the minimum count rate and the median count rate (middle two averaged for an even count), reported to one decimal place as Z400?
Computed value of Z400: 14.1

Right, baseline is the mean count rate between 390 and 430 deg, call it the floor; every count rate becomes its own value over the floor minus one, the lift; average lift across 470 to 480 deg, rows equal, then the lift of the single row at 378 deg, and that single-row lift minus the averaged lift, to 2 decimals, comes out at 0.11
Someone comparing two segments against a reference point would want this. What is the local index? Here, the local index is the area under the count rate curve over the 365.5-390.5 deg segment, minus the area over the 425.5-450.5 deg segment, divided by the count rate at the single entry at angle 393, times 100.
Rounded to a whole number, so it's 247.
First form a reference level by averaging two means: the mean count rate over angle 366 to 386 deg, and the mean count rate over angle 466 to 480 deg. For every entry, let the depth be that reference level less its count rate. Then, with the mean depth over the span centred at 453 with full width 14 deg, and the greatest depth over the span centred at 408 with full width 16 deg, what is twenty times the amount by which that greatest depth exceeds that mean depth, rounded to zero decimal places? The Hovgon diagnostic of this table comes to 4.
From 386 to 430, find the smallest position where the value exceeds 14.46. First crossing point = 388 deg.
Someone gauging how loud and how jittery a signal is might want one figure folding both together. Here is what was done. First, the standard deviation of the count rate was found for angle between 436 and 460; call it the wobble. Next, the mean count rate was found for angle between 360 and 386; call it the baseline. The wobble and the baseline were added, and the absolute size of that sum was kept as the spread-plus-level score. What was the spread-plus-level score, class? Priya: 16.1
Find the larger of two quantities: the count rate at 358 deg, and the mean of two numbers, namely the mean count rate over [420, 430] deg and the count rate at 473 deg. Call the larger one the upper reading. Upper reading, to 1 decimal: 15.0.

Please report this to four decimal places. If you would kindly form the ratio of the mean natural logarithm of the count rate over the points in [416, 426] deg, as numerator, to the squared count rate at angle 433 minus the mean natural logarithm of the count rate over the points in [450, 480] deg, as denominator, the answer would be 0.0154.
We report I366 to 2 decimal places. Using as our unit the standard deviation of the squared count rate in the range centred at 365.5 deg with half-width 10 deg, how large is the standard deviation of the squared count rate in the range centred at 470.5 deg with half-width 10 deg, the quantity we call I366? 0.44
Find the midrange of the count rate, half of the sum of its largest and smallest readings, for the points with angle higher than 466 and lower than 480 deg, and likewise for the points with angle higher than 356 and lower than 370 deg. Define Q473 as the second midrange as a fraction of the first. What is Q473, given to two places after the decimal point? 1.02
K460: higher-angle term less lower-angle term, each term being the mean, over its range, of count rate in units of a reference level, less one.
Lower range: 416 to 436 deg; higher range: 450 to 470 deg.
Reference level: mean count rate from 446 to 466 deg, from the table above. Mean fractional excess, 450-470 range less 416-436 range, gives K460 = -0.021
